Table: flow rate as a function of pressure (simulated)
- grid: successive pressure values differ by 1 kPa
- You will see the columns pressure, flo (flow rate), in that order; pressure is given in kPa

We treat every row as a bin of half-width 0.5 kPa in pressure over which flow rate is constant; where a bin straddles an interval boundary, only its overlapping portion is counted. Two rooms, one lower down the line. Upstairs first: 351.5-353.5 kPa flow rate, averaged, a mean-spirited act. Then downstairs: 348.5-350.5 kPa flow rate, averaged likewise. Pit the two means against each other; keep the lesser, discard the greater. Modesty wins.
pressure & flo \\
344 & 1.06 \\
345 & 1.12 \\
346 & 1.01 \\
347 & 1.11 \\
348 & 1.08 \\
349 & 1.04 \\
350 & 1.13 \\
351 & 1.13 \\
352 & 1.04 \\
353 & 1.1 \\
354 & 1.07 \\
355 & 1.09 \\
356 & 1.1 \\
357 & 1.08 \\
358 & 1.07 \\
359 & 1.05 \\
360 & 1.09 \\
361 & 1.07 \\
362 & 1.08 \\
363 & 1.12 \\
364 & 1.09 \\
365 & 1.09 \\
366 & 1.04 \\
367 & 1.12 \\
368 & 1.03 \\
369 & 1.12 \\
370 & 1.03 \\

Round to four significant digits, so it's 1.070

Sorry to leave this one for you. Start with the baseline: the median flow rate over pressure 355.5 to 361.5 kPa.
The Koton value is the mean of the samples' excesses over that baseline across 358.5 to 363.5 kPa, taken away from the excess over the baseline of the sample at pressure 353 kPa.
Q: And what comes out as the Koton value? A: 0.018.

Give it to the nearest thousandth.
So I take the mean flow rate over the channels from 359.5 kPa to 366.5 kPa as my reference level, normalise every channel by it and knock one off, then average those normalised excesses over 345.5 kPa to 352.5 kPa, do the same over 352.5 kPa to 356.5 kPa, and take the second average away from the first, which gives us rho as -0.012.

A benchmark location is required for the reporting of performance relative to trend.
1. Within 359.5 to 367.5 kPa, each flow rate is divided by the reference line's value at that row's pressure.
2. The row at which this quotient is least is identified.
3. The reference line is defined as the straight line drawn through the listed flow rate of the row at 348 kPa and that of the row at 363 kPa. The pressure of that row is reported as 366 kPa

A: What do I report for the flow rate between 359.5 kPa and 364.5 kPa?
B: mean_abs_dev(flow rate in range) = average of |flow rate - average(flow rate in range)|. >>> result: 0.012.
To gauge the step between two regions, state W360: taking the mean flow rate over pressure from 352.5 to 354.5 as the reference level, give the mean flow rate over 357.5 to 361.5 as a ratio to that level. 0.99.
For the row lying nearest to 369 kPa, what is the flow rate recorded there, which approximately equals 1.12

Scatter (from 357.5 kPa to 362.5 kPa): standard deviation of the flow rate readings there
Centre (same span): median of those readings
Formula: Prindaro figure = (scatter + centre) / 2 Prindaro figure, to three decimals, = 0.542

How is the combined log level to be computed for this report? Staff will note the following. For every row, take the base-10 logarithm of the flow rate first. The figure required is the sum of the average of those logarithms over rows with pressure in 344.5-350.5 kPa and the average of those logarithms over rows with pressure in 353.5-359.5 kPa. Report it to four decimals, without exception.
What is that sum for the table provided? 0.0658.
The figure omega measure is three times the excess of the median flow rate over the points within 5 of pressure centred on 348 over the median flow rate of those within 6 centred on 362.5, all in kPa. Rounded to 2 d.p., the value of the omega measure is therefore -0.03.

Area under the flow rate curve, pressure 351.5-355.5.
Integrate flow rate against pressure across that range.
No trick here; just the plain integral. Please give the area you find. 4.30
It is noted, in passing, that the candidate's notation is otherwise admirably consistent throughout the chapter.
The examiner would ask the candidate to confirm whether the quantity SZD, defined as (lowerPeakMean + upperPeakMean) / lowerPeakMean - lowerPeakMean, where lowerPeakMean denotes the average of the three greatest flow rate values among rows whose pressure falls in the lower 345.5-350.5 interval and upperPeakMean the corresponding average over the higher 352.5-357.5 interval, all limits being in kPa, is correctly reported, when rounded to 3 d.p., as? 0.884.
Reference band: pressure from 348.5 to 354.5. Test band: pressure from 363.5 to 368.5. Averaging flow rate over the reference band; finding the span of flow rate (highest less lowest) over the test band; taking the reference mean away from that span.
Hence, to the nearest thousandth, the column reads -0.995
